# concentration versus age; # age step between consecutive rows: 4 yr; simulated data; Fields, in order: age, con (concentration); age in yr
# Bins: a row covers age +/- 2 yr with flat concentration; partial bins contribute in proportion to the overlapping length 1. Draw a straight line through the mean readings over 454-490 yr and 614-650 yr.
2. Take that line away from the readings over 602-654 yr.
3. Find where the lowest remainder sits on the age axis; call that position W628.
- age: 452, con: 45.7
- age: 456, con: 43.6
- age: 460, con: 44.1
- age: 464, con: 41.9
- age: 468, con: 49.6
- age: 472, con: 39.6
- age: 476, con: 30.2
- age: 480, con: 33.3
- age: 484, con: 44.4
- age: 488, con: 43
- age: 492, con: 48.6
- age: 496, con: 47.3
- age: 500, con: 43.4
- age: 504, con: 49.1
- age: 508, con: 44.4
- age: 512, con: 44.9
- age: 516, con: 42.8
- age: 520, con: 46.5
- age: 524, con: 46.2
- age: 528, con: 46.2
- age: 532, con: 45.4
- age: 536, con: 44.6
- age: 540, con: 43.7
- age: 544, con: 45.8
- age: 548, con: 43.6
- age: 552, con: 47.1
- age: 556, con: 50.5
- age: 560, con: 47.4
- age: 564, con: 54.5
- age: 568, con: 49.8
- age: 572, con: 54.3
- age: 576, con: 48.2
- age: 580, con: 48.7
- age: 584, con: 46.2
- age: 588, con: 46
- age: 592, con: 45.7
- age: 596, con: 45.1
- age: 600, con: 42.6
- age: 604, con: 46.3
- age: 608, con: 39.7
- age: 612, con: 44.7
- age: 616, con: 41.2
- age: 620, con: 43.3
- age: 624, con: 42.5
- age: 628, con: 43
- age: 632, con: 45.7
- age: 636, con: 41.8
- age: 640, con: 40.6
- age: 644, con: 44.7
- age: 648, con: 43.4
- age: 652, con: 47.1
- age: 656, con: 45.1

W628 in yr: 608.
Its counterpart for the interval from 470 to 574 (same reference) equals 476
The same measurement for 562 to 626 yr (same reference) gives 608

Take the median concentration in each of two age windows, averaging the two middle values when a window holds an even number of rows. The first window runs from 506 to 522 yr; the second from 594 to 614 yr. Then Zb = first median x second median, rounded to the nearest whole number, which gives 1996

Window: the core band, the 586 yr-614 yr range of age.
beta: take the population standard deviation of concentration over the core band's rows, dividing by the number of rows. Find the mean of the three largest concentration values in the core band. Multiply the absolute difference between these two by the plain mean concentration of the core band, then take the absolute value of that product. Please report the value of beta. 1941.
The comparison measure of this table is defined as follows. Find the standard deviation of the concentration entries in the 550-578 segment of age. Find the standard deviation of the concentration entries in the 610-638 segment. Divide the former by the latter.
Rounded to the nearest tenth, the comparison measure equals 1.9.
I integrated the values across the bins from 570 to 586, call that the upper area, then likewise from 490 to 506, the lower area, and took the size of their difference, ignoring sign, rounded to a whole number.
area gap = 36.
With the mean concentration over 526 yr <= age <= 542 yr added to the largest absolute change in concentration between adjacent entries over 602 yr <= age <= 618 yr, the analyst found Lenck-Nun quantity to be 52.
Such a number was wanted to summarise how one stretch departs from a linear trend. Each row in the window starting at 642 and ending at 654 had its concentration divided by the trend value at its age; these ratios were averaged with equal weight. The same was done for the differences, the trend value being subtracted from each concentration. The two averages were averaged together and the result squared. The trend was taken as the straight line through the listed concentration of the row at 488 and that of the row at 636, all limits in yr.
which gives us 4.9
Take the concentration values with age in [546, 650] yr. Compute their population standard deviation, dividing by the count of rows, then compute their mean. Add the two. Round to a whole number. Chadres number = 49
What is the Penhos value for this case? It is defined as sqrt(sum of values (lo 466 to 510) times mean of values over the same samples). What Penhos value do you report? 143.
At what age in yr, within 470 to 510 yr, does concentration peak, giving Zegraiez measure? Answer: 504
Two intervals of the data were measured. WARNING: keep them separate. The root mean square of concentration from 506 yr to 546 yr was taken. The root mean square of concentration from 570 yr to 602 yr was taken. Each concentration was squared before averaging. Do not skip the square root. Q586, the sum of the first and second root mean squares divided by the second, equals 1.95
